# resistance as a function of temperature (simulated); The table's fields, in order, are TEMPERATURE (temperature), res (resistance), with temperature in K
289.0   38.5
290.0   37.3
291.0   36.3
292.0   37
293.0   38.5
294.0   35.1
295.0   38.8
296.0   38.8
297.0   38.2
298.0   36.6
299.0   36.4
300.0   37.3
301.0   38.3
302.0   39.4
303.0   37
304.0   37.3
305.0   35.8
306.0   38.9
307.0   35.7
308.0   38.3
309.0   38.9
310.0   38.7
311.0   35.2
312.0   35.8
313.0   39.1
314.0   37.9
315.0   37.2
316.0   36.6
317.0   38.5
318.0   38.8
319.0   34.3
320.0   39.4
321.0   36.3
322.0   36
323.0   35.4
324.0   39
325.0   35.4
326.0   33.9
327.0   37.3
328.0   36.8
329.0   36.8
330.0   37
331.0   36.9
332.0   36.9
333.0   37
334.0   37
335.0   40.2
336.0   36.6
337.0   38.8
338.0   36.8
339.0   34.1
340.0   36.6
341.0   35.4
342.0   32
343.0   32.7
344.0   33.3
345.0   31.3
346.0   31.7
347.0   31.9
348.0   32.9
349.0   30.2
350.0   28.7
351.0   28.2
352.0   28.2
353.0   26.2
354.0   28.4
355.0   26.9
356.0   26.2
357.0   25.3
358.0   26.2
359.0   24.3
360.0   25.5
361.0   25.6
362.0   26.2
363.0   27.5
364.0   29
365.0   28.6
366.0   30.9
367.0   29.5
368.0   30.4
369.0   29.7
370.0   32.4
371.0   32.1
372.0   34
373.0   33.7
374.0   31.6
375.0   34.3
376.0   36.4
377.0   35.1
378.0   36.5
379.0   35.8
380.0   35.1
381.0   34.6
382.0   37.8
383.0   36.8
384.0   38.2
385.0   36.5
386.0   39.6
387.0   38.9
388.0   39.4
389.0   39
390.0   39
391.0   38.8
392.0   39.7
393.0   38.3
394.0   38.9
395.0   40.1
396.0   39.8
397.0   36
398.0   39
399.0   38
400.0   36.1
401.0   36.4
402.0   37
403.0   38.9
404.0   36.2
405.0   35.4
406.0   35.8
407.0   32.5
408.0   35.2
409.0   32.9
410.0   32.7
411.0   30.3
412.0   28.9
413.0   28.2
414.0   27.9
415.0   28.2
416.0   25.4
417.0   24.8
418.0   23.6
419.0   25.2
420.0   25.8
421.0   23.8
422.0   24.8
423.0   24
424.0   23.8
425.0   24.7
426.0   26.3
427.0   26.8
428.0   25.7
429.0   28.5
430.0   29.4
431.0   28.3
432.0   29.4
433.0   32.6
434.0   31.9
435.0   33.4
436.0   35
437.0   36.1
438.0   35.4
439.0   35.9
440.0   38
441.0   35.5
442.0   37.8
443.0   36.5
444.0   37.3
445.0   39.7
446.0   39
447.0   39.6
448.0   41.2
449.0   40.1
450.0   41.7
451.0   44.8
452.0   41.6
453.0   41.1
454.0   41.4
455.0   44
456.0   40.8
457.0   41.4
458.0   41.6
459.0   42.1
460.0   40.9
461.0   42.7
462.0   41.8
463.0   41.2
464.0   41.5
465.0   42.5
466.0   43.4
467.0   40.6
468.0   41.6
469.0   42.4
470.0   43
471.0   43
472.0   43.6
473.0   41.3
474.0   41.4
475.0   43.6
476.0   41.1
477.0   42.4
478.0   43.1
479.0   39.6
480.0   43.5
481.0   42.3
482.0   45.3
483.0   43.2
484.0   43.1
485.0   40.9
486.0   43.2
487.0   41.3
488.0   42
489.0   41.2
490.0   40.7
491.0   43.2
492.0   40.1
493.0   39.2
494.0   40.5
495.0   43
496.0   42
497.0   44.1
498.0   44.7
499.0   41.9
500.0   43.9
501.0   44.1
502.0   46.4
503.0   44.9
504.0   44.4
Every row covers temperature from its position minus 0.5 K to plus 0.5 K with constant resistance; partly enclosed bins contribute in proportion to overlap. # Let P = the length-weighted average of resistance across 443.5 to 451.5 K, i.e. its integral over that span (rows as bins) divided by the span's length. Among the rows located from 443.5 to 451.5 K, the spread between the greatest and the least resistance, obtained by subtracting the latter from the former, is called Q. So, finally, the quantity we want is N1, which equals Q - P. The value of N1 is -32.9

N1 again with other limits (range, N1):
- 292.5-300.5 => -33.8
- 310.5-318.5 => -33.5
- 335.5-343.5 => -28.6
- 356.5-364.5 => -21.5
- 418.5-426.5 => -22.3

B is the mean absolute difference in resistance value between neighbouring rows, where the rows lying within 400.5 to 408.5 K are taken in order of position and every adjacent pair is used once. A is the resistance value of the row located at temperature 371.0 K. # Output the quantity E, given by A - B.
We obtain 30.3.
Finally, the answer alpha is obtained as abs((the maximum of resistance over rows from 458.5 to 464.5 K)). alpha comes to 42.7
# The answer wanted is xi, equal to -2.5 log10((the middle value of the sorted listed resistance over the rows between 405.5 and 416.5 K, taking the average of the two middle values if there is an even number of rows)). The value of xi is -3.70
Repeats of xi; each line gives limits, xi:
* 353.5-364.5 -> -3.55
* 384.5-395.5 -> -3.98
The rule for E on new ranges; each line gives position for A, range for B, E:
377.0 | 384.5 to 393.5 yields 34.2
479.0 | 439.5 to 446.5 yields 37.9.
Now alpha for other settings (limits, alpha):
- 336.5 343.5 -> 38.8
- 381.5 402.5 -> 40.1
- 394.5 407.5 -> 40.1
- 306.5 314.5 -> 39.1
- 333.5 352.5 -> 40.2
